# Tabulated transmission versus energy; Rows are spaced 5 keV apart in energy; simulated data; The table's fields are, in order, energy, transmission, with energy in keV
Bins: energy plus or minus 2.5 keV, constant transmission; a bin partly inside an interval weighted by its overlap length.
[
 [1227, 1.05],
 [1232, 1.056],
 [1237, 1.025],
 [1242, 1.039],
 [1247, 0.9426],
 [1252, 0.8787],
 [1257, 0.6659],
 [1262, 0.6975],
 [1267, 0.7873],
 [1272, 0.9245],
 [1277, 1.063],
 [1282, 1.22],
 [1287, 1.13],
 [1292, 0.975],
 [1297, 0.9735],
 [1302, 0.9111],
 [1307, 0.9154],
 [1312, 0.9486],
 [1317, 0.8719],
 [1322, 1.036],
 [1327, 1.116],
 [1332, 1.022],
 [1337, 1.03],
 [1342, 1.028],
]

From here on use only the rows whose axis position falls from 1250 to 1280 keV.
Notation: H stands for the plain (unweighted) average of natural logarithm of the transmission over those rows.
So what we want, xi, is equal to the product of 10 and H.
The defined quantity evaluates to -1.9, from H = -0.19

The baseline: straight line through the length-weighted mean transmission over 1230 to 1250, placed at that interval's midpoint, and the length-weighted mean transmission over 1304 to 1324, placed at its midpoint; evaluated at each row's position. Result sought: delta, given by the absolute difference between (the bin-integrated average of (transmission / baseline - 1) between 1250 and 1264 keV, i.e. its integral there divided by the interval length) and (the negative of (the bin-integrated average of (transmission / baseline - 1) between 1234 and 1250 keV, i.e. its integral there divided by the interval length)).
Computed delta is 0.26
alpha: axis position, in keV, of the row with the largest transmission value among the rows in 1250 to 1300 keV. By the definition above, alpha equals 1282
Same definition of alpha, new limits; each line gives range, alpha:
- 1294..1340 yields 1327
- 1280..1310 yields 1282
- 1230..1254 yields 1232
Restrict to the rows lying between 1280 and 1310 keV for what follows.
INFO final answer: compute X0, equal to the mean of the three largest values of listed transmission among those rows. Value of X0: 1.11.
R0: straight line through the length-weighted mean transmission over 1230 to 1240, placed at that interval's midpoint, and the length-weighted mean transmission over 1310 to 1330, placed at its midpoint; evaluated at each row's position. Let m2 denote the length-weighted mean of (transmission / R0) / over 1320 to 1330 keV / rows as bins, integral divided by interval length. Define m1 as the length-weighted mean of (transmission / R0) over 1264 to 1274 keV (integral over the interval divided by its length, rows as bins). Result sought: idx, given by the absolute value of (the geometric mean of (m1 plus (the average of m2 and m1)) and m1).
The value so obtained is 1.21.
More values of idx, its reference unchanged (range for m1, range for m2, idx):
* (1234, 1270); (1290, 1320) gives 1.20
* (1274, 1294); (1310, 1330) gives 1.51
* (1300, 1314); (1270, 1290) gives 1.33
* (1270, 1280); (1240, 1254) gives 1.39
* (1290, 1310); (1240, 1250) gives 1.33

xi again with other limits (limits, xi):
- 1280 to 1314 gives 0.0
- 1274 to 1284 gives 1.3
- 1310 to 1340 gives 0.0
